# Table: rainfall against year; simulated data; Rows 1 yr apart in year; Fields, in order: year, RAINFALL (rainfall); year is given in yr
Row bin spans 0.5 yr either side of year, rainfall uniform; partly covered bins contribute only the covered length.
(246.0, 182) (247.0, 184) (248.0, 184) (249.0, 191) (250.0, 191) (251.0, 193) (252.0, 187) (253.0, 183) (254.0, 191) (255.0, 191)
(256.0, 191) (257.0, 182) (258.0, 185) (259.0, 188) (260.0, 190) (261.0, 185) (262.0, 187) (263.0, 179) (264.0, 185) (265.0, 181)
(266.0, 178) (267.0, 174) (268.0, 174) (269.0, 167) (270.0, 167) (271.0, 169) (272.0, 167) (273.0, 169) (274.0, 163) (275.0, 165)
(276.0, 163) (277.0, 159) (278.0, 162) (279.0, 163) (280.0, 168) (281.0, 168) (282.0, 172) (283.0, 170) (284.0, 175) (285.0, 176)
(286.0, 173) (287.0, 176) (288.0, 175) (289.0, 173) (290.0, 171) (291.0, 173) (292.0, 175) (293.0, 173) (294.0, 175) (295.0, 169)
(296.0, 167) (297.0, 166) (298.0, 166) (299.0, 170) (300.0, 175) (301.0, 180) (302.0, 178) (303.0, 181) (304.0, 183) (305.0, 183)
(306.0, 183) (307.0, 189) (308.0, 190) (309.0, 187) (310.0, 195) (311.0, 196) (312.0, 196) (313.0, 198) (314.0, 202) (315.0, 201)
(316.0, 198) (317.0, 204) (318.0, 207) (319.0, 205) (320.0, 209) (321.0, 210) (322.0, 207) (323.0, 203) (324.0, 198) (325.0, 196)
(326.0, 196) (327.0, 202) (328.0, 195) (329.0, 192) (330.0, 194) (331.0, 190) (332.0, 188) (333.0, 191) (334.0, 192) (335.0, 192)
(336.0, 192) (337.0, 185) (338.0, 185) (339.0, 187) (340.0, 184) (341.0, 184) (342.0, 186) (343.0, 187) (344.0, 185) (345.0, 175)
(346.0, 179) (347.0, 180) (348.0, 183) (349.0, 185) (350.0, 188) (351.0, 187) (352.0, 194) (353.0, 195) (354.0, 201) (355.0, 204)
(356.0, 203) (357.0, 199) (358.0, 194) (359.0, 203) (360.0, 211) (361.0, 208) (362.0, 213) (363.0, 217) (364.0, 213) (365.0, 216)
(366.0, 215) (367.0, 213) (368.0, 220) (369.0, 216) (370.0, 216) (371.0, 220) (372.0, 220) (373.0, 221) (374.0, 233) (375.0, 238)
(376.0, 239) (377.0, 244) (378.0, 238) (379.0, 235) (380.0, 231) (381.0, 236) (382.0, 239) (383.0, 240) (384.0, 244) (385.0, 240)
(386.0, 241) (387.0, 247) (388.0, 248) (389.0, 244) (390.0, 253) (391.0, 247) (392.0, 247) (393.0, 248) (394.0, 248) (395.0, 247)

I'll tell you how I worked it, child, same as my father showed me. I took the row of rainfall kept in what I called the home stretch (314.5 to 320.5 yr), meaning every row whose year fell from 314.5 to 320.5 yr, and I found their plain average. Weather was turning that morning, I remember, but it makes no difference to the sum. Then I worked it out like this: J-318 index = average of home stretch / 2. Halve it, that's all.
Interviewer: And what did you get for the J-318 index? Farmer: 102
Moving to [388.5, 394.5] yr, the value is 124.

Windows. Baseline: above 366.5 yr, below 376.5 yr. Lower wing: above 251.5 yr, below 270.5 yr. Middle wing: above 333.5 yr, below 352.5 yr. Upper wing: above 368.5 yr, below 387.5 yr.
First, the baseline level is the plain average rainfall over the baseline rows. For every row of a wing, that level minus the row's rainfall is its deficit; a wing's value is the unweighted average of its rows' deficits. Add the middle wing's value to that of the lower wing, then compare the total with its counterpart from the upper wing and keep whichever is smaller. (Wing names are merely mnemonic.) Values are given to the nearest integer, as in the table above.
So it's -10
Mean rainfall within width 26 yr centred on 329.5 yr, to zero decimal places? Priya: 195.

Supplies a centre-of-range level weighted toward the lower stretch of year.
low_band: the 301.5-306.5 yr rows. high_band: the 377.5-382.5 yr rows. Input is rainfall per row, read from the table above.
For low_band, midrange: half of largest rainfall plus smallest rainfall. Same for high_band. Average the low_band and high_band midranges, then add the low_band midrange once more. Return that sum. 388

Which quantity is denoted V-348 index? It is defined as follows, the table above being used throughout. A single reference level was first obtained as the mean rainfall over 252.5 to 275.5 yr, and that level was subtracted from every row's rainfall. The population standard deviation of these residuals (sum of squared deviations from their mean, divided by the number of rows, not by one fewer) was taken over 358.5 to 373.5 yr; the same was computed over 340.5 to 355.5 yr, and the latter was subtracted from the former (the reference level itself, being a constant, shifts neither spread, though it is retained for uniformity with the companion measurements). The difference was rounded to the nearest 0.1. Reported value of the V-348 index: -2.9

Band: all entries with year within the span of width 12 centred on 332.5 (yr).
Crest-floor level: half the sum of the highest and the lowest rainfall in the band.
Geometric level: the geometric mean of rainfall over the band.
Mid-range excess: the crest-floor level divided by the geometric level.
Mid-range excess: 1.01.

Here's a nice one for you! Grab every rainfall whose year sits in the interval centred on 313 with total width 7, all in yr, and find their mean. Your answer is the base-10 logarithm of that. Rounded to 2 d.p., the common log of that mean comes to 2.30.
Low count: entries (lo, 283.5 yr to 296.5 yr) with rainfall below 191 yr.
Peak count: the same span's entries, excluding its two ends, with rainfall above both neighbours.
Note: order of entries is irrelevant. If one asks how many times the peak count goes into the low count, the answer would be 3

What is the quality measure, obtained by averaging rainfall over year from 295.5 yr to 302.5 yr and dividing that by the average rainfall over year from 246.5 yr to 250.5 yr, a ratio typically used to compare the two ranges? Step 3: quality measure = 0.92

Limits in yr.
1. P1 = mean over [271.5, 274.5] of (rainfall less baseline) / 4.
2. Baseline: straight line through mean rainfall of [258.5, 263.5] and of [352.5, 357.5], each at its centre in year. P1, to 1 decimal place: -5.3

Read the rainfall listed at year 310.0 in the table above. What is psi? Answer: 195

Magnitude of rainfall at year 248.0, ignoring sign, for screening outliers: 184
